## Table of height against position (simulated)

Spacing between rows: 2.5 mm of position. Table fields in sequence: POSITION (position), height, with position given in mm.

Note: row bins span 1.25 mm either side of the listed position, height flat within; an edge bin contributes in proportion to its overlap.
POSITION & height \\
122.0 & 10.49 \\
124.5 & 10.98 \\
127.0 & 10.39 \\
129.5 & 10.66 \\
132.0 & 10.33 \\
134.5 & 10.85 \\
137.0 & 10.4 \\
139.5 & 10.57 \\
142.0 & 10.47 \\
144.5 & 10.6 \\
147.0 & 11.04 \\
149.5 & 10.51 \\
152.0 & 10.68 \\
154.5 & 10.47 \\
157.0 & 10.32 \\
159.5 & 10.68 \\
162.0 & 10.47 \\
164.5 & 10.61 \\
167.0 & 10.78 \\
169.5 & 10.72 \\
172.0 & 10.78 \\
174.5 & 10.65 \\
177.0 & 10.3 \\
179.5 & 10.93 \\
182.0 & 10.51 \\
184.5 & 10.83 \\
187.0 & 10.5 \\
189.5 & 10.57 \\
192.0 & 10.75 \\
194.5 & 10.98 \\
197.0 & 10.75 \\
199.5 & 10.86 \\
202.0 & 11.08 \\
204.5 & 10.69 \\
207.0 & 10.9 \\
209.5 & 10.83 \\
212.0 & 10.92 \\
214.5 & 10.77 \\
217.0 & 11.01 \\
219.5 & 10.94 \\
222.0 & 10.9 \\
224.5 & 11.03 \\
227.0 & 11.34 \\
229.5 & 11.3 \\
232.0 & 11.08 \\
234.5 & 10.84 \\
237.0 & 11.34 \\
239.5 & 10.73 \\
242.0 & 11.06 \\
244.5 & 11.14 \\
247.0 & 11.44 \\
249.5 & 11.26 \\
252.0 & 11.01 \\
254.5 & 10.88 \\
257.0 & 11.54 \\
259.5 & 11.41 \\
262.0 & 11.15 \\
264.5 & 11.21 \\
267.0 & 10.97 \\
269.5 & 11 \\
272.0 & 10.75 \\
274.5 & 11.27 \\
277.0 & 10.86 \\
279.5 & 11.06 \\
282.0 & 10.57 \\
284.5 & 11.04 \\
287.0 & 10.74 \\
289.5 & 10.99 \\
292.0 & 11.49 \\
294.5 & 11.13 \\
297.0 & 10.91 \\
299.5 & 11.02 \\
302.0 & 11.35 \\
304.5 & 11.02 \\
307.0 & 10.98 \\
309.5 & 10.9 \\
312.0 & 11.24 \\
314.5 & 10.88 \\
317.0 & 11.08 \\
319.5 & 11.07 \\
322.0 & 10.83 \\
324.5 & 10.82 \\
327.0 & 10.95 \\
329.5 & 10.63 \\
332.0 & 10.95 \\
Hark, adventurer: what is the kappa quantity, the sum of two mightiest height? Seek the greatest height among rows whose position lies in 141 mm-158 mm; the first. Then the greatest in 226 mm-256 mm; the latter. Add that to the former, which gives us 22.5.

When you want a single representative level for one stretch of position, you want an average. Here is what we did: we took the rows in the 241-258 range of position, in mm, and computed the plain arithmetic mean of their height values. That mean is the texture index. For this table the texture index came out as 11.2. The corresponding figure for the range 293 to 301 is 11.0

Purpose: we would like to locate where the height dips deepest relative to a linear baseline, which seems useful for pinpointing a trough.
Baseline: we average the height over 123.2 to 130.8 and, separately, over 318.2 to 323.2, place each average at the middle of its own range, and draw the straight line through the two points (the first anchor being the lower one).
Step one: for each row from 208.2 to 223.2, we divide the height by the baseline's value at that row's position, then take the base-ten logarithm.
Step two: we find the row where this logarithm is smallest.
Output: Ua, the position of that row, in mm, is 214.5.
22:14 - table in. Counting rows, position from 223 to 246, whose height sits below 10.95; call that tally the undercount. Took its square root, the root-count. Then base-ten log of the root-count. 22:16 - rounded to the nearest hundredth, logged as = 0.15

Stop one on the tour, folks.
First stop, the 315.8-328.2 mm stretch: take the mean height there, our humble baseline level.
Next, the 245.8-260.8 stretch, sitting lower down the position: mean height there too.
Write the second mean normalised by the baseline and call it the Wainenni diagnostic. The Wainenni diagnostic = 1.03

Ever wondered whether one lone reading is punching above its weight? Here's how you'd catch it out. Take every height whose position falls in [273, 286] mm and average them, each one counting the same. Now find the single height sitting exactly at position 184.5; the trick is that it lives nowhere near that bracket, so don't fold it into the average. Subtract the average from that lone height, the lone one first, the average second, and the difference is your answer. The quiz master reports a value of -0.1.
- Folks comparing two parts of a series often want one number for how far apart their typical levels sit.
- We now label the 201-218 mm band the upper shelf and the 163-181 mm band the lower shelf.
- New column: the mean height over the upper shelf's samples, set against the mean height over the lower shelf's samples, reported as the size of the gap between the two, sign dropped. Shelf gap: 0.20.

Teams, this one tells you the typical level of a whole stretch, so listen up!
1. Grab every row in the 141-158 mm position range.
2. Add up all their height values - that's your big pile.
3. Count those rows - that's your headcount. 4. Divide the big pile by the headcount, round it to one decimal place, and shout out 10.6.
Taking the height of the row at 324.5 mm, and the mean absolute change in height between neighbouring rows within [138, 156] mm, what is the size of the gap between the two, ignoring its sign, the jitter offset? 10.6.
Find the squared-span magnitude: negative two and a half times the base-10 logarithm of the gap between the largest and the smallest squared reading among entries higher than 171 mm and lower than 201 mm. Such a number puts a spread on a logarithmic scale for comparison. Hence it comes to -2.9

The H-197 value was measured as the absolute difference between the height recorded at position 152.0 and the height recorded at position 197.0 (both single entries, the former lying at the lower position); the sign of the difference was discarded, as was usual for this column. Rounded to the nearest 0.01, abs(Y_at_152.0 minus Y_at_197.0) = 0.07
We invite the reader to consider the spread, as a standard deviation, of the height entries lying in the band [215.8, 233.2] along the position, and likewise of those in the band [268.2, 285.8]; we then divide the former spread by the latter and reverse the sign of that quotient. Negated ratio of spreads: -0.74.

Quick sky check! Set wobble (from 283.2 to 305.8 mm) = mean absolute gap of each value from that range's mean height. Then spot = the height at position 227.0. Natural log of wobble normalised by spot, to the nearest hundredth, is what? -4.23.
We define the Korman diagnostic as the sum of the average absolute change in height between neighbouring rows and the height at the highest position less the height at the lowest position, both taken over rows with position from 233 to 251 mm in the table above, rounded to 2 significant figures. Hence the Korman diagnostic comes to 0.75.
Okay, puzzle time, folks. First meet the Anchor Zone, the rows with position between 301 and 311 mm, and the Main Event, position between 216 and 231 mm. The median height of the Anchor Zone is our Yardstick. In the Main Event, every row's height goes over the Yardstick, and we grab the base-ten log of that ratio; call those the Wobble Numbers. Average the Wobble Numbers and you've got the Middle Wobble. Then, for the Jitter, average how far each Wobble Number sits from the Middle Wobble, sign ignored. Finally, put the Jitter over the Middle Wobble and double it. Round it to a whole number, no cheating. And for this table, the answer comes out 4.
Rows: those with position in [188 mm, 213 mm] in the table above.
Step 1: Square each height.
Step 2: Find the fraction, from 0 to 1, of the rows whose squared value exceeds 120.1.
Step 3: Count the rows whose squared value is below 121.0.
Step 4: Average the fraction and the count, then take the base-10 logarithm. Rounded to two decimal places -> 0.66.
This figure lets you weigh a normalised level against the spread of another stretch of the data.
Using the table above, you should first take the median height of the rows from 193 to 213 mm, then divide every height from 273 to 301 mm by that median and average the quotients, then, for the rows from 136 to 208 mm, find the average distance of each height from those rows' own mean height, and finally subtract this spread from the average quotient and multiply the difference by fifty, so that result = 42.3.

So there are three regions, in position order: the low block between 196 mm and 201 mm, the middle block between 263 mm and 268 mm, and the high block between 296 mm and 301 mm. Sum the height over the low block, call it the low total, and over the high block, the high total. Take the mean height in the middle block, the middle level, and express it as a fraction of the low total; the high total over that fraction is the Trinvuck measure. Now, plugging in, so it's 42.7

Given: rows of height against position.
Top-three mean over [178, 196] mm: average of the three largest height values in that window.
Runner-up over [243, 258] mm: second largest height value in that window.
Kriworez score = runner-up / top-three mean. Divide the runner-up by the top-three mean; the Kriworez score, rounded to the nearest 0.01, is 1.05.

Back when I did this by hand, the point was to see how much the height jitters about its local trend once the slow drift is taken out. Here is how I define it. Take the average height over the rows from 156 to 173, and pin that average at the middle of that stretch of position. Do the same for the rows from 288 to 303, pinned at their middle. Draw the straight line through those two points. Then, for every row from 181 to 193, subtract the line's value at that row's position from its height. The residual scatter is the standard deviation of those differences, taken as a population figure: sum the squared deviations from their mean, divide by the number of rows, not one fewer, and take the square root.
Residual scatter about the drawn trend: 0.13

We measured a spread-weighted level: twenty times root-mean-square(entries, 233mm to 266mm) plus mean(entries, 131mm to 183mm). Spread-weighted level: 234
